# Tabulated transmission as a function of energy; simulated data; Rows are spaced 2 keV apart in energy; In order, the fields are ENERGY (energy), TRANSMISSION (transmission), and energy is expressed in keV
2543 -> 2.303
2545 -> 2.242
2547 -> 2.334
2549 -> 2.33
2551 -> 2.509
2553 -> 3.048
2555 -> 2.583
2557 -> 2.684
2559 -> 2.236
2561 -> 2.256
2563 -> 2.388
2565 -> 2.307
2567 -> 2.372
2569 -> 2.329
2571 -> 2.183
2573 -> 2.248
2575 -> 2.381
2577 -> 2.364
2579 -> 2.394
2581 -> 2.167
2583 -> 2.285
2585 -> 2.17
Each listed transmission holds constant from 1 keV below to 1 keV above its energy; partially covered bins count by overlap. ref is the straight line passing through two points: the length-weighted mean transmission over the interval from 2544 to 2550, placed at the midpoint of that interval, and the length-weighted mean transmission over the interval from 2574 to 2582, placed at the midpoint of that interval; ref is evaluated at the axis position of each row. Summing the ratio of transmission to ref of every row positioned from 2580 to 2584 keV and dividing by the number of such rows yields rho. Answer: 0.96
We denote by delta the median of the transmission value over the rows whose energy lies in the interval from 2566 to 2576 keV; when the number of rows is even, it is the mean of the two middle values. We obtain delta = 2.33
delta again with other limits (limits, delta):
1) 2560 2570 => 2.33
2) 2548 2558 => 2.58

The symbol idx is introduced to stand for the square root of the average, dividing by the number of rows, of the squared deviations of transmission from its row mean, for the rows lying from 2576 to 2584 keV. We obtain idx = 0.088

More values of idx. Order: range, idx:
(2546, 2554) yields 0.294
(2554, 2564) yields 0.178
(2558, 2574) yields 0.067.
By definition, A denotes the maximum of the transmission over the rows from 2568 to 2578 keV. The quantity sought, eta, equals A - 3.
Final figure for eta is -0.619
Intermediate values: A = 2.381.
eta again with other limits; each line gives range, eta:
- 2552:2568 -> 0.048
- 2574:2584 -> -0.606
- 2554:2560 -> -0.316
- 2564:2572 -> -0.628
